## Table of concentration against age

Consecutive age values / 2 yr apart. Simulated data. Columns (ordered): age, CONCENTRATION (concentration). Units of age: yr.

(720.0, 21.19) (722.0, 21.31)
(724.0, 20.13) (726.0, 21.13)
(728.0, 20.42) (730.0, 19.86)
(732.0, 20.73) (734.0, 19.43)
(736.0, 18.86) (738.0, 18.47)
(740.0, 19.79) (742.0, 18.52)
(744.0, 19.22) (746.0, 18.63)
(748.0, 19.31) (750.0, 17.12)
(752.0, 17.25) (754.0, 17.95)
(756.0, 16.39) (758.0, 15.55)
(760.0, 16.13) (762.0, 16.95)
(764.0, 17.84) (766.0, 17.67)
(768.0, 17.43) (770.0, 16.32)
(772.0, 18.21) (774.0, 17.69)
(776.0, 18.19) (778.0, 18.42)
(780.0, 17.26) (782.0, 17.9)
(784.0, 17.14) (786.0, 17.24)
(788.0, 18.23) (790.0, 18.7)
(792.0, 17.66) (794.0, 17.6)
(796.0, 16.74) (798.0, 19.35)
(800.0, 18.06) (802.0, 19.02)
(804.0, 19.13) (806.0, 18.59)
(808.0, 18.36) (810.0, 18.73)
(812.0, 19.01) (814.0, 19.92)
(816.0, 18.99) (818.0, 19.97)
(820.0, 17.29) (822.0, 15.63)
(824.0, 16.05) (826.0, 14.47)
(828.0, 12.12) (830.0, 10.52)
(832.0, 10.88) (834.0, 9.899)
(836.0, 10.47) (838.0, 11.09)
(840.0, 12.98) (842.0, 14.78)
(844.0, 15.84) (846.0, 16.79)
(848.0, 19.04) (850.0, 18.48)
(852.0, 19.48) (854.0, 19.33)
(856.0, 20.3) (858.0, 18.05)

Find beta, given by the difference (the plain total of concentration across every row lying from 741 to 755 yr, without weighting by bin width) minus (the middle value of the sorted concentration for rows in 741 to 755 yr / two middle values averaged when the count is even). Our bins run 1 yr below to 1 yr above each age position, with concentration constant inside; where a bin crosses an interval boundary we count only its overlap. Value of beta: 109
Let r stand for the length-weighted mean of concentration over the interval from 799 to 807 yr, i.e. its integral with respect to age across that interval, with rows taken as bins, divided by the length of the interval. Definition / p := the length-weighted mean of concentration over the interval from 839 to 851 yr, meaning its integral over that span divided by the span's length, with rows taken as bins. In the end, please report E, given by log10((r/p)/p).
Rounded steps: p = 16.3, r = 18.7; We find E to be -1.154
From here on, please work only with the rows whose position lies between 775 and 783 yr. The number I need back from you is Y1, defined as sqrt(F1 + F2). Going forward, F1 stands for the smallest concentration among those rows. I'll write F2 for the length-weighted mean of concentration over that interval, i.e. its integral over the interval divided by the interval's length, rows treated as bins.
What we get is 5.93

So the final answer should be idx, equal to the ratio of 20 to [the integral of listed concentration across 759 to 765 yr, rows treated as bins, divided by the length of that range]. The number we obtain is 1.18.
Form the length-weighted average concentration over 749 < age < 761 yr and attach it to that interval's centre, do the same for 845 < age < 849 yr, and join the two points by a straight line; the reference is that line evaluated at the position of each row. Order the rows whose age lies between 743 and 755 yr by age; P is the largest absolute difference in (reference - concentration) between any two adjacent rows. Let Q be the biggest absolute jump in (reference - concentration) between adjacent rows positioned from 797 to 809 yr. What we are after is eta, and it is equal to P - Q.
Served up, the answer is 0.9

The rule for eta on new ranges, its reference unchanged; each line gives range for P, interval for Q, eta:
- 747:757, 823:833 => -0.2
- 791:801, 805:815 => 1.7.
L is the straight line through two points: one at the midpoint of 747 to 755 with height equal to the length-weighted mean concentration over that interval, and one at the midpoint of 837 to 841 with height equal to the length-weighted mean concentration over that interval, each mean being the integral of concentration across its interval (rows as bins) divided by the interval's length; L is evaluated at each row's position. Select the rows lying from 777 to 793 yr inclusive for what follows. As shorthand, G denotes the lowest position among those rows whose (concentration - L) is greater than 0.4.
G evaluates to 778.0 yr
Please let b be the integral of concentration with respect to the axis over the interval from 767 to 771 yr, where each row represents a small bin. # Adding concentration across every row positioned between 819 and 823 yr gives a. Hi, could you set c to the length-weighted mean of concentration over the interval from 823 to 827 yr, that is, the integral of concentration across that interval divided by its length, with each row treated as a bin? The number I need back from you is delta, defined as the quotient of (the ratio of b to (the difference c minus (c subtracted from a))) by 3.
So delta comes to -9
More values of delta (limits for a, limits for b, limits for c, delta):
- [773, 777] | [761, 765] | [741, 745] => 12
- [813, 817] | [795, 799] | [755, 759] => -3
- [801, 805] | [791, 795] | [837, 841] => -2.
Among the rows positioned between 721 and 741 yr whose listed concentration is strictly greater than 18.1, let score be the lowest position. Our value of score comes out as 722.0 yr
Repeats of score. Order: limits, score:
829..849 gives 848.0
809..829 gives 810.0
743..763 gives 744.0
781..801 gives 788.0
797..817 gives 798.0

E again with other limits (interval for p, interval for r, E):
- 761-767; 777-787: -1.240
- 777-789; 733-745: -1.216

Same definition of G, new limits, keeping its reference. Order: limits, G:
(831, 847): 840.0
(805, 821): 806.0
